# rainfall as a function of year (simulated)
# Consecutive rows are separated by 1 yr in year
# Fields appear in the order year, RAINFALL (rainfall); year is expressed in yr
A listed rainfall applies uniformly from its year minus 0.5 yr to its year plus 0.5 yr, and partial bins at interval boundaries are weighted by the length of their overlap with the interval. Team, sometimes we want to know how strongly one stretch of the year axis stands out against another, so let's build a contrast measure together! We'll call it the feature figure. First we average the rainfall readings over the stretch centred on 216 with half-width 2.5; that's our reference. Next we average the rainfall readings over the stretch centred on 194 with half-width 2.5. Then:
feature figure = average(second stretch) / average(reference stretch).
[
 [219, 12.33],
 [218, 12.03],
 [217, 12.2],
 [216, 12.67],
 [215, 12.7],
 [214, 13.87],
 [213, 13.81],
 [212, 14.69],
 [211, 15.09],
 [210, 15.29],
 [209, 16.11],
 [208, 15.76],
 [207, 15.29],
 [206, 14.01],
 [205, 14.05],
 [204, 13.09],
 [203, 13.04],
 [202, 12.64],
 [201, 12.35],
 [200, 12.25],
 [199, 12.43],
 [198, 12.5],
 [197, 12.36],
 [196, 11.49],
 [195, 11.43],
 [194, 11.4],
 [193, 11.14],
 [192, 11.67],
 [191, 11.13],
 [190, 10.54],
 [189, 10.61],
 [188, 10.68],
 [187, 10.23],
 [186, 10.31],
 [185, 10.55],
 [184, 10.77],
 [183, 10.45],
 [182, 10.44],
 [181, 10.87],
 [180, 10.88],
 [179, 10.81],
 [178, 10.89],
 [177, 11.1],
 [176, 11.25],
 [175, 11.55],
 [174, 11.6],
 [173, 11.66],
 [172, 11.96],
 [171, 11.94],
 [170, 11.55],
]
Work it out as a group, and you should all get 0.90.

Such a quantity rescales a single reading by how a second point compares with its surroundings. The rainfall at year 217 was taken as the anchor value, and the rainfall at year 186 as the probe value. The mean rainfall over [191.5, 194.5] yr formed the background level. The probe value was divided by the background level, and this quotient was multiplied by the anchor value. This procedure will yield 11.0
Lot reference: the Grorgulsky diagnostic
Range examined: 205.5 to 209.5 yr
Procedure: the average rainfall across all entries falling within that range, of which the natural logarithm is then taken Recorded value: 2.73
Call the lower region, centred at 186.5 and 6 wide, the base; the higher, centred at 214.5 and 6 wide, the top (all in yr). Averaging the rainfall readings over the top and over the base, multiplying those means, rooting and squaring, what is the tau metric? 140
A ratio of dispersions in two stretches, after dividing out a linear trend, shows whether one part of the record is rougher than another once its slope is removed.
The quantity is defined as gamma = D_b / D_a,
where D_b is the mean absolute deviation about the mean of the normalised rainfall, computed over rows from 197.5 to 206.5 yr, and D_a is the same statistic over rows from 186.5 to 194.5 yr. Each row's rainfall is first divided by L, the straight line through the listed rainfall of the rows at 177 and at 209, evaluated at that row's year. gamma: 1.33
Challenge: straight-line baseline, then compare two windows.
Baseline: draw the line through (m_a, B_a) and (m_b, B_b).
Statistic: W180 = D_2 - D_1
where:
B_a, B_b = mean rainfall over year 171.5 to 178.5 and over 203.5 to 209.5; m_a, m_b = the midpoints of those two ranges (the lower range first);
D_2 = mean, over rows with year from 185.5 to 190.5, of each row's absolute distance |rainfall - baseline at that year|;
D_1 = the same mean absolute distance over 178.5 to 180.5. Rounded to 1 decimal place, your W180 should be 1.3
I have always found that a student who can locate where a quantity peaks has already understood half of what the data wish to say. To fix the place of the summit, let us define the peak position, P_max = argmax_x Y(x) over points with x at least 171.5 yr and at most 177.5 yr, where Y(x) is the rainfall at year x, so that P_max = 172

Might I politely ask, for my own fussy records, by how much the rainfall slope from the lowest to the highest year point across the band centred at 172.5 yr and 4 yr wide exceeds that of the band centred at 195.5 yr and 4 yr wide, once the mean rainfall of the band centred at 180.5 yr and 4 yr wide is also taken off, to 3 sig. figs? -11.2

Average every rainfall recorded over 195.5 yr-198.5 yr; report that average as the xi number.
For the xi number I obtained 12.1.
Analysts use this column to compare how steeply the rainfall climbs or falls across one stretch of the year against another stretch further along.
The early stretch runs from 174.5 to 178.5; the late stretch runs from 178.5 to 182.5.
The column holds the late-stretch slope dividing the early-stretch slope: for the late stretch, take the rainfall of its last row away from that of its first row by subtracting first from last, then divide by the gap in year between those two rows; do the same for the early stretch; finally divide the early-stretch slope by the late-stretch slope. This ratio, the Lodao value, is 1.78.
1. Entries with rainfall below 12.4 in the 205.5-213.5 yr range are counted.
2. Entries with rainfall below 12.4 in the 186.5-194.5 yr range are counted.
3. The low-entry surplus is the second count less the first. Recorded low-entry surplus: 8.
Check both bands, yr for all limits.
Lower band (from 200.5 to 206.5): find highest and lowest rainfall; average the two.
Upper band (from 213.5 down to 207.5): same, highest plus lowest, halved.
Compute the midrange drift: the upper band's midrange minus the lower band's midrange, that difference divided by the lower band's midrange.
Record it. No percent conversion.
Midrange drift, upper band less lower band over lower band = 0.13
